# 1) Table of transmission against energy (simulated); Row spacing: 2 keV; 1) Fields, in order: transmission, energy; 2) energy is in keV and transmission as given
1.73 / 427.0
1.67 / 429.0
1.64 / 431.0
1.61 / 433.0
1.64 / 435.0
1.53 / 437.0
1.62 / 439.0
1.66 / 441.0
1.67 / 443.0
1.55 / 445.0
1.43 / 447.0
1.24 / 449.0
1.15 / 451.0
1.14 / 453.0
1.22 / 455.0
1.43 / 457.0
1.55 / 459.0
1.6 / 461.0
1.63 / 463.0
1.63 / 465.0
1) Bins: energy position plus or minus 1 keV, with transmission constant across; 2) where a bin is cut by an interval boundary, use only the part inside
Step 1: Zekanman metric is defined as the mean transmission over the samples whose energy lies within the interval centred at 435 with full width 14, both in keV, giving 1.62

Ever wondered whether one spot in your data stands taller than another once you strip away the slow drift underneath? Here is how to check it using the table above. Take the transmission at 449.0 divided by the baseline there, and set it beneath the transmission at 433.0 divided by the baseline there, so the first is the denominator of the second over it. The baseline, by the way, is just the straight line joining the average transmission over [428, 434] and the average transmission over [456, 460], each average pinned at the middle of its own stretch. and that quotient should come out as 1.23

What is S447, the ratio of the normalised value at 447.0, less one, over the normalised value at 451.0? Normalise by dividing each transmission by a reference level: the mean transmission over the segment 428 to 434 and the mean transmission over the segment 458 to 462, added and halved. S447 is -0.15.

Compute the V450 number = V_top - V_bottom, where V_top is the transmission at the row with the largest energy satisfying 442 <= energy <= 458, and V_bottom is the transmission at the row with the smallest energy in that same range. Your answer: -0.24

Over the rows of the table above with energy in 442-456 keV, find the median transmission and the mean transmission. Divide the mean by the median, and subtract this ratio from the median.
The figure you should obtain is 0.16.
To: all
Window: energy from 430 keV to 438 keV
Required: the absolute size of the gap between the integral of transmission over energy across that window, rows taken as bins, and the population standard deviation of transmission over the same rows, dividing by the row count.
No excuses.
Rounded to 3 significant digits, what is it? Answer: 12.8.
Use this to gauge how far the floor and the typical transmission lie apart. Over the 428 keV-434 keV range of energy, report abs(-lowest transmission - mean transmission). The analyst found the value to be 3.25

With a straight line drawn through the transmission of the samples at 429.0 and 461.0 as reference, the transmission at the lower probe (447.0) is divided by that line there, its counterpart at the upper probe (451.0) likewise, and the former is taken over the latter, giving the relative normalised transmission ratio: 1.24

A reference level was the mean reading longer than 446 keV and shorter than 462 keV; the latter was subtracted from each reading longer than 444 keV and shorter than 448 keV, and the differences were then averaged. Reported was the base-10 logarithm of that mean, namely -0.84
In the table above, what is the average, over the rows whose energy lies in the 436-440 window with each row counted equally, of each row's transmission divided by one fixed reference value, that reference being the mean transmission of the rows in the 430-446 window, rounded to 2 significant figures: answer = 0.98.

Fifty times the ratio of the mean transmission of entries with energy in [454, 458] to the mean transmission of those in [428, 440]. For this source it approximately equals 41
